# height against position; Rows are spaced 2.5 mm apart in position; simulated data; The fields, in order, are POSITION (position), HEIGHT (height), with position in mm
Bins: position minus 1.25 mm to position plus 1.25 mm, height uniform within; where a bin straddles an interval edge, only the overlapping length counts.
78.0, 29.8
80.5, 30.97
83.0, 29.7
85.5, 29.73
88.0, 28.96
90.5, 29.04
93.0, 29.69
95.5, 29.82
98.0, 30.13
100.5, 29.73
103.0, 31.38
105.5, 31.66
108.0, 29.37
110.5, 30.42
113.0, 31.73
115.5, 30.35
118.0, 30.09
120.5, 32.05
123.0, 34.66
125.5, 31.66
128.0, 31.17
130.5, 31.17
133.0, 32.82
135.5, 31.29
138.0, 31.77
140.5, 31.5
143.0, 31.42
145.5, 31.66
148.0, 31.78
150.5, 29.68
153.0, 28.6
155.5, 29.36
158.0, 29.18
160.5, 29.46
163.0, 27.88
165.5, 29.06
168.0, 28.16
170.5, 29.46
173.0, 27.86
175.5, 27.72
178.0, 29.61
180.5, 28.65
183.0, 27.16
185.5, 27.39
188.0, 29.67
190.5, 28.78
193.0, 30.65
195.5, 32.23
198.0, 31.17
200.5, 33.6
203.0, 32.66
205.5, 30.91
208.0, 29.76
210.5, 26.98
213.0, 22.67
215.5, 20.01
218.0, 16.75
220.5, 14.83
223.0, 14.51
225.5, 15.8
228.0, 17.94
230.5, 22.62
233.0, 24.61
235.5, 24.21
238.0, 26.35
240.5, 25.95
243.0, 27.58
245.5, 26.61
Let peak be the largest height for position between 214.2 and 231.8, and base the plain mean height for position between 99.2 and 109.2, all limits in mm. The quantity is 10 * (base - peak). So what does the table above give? 79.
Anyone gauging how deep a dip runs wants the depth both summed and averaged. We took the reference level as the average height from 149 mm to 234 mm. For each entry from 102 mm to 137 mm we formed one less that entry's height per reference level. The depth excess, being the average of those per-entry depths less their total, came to 2.3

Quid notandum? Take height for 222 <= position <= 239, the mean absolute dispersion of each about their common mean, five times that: 20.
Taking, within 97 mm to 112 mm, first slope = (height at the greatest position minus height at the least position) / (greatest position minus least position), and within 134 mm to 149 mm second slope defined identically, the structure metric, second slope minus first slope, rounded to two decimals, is 0.02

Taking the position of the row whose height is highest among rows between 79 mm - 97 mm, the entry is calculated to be 80.5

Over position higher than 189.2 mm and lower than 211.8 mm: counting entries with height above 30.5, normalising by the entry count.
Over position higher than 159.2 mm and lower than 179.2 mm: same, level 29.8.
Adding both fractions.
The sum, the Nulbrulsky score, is 0.67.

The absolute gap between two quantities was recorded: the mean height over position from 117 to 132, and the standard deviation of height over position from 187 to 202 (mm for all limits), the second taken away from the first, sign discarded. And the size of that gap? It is 30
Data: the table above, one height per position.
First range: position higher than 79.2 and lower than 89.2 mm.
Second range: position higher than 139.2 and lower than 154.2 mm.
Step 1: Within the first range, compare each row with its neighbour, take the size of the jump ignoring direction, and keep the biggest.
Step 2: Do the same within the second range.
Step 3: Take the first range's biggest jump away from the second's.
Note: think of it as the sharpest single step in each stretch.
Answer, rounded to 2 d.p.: 0.83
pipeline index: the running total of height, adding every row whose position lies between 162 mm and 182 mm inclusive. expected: 228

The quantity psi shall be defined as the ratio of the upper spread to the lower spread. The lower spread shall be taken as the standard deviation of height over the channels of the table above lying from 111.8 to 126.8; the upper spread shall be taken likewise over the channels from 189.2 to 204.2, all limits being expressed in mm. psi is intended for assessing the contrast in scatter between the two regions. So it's 1.0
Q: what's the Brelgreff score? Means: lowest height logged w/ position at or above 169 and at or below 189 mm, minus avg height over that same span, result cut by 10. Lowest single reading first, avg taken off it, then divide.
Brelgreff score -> -0.13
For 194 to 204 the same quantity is -0.12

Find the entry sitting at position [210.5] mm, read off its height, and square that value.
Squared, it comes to 728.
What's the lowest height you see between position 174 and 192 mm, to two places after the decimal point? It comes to 27.16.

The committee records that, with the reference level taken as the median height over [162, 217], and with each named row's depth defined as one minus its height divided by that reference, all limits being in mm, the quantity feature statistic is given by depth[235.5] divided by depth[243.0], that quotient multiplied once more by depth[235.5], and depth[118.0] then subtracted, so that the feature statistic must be 0.61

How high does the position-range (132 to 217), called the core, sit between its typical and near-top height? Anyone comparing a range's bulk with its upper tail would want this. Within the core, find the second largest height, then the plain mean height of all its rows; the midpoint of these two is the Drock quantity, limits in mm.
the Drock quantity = 31.1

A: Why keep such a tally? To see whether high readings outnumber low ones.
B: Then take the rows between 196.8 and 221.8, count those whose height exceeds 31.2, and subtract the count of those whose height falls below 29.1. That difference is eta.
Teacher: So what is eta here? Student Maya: -3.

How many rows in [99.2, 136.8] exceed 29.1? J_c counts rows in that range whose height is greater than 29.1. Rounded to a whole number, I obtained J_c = 15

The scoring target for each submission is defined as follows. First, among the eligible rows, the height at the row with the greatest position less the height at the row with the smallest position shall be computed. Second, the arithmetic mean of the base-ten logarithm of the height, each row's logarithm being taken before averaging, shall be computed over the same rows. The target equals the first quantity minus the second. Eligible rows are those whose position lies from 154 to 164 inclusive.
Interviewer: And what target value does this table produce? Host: -2.9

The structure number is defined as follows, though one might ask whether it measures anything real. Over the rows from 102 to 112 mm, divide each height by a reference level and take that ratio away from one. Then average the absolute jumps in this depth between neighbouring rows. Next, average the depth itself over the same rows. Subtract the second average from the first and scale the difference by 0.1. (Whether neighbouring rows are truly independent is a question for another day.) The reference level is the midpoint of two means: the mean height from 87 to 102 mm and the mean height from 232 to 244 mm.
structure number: 0.0154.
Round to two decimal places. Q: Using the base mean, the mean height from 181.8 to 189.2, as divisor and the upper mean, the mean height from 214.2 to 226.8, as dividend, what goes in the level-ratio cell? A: 0.58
